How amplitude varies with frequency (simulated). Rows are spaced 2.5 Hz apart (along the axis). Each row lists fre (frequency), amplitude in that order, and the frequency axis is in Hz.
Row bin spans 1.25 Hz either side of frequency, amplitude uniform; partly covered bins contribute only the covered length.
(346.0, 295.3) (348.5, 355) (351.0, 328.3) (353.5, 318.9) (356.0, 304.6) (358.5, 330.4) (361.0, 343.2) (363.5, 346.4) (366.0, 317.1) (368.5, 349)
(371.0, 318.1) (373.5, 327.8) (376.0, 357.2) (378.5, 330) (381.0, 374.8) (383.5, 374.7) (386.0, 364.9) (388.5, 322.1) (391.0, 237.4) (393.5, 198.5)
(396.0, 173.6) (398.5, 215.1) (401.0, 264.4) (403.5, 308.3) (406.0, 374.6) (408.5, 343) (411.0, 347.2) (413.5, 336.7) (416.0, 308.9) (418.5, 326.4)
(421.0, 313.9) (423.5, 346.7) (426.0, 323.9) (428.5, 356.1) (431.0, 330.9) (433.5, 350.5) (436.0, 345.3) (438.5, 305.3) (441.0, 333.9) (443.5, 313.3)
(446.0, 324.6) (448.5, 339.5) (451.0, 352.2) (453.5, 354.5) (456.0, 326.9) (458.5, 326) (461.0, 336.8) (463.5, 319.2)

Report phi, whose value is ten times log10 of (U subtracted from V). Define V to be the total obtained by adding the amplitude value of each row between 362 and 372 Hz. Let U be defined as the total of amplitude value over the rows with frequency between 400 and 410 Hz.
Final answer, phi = 16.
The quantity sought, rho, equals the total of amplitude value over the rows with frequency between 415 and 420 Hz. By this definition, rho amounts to 635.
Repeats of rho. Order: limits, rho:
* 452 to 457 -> 681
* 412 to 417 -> 646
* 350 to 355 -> 647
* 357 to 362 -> 674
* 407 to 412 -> 690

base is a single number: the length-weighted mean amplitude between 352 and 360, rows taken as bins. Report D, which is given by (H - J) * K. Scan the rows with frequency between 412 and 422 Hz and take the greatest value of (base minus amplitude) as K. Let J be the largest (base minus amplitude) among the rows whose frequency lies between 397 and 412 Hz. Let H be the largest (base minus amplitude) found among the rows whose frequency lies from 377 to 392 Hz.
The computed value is -227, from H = 82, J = 104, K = 10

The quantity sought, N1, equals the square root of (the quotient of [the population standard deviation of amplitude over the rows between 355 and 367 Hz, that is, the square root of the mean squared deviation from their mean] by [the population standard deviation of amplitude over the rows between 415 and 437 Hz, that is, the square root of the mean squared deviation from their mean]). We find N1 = 1.0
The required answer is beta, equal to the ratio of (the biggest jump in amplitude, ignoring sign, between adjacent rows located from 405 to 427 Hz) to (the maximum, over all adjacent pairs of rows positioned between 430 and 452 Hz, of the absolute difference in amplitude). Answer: 0.82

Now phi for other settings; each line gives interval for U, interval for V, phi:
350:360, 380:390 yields 22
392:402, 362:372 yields 27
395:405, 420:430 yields 26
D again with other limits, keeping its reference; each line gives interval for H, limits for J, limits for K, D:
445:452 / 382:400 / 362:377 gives -299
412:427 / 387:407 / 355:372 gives -1959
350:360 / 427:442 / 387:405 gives 102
